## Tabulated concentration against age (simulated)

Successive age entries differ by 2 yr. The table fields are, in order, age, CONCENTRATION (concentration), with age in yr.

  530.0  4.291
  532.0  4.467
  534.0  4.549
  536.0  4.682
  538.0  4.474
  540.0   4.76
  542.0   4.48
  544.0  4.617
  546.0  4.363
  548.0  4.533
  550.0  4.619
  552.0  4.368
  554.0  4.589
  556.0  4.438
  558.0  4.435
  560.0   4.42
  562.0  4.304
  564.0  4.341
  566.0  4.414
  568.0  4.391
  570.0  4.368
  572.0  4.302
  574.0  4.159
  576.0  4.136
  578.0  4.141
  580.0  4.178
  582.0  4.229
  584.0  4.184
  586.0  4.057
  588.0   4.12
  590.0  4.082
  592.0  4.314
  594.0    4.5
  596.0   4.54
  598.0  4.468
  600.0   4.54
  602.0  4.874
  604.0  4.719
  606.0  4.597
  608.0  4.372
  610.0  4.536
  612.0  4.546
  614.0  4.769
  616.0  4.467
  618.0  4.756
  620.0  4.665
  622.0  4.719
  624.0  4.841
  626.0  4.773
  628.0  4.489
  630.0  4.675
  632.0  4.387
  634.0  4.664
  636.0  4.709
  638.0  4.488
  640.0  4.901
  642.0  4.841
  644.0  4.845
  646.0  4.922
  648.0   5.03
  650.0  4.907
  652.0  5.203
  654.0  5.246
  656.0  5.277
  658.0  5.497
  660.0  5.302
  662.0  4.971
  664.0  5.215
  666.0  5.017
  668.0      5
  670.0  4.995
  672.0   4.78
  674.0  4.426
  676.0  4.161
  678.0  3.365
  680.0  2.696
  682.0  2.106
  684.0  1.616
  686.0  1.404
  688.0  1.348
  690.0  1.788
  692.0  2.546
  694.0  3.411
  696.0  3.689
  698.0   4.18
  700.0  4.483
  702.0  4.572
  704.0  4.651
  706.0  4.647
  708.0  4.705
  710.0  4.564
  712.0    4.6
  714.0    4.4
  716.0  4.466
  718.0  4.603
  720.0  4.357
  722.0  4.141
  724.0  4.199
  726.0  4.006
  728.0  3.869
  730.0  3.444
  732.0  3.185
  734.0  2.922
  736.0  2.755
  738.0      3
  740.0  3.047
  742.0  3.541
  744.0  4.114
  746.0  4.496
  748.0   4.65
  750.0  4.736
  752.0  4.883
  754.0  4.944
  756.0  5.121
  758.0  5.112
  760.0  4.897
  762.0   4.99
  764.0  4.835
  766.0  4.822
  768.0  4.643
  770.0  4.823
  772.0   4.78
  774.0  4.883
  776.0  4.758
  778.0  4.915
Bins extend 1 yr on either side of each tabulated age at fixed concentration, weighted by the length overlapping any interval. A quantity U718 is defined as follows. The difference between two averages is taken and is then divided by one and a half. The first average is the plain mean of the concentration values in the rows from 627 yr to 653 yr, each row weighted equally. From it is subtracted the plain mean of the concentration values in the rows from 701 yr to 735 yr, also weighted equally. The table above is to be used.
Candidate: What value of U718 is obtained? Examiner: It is 0.39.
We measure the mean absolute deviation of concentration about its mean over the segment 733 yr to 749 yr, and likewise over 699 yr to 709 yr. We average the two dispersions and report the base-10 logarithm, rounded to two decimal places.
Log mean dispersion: -0.45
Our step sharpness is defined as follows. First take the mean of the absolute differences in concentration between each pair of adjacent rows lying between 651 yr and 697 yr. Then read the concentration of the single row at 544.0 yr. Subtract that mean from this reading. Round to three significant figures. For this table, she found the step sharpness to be 4.29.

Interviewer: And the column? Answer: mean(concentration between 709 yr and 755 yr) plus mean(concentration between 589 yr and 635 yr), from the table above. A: 8.6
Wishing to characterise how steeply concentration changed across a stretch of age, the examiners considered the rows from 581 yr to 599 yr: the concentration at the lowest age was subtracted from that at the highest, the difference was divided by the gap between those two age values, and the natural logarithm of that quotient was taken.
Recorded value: -4.2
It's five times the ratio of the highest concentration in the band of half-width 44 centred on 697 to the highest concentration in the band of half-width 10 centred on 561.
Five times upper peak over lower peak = 6.0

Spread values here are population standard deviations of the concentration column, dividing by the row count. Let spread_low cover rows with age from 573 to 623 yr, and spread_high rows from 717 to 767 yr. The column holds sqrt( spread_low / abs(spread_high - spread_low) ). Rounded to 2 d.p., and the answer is 0.70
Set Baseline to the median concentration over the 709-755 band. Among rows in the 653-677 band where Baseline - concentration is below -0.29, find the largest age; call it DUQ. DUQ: 672.0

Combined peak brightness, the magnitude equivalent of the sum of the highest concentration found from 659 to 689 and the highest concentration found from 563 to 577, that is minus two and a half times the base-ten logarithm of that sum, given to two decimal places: -2.47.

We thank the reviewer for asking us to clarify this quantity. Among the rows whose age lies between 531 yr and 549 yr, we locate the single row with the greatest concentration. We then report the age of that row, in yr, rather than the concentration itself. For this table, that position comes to 540.0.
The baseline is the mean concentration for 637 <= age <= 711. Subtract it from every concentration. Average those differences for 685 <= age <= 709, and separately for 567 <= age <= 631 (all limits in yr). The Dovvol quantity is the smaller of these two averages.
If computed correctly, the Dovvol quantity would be -0.73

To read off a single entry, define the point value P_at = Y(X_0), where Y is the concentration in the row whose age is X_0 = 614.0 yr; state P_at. 4.769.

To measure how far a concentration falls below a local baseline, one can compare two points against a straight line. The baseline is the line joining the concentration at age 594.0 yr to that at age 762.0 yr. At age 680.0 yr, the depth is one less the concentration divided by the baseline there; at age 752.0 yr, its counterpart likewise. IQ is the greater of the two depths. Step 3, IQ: 0.43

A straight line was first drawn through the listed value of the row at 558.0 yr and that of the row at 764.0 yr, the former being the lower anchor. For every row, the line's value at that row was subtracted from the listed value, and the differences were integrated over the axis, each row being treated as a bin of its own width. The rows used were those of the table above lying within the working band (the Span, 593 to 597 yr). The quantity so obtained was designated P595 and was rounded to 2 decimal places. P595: 0.05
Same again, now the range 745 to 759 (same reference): 0.52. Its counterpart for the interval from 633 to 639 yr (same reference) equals 0.20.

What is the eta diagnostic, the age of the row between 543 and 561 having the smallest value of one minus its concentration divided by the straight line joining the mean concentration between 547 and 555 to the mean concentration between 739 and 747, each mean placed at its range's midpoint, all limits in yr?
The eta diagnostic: 550.0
